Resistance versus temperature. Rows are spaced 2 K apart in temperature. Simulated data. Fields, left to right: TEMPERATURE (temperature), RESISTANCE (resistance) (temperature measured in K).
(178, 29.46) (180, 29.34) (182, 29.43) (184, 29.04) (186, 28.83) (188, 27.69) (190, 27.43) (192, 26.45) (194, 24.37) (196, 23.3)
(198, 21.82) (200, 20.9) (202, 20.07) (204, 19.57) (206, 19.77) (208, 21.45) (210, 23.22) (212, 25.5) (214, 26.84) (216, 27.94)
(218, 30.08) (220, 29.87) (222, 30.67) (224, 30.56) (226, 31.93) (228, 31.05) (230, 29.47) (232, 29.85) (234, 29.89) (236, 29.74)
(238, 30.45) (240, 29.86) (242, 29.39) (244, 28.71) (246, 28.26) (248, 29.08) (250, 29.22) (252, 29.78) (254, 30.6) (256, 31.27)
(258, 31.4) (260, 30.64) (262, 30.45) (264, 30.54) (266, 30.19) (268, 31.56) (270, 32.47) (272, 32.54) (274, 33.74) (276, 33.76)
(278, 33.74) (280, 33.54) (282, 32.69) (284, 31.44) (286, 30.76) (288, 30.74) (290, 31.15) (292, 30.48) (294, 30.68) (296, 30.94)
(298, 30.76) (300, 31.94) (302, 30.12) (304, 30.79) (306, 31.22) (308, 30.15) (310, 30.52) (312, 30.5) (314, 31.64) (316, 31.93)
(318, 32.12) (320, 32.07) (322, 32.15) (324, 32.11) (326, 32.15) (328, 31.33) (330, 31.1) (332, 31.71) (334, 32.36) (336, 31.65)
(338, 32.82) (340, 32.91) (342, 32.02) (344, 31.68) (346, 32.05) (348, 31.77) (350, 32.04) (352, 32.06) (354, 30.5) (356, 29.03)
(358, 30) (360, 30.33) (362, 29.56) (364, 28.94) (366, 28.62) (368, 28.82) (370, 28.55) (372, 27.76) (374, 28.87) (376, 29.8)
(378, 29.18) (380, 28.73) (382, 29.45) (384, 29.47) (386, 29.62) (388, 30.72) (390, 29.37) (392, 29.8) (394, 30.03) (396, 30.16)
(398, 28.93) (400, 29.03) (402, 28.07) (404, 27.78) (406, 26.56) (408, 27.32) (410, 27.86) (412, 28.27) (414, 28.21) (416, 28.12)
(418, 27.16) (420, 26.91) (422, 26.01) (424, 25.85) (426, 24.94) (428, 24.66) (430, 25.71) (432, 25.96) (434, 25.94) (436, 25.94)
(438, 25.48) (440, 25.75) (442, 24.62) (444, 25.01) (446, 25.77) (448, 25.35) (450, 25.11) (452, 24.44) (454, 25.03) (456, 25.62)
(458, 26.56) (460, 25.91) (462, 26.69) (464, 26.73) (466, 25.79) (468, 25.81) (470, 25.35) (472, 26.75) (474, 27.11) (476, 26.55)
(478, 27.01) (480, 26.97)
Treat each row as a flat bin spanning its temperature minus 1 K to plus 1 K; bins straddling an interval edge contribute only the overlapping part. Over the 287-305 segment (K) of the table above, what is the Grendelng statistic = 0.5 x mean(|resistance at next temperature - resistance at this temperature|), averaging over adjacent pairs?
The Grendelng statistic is 0.337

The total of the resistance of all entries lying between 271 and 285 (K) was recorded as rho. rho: 231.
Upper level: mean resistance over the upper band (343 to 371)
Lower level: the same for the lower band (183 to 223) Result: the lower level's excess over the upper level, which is -5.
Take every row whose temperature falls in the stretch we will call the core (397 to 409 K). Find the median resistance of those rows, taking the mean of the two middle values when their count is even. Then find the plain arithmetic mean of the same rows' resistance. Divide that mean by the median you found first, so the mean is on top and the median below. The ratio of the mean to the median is 1.00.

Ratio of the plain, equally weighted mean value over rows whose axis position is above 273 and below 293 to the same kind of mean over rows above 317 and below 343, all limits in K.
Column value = 1.01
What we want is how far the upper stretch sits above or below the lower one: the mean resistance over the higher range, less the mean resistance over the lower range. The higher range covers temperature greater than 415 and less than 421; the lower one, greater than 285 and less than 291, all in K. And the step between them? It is -3.5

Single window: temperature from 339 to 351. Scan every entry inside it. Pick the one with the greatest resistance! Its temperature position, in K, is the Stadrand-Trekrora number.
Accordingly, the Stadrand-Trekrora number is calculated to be 340 K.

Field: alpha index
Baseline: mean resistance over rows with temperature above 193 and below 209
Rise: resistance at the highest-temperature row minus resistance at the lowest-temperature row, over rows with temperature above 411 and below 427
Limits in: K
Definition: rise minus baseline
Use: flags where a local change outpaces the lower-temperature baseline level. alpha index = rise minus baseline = -24.7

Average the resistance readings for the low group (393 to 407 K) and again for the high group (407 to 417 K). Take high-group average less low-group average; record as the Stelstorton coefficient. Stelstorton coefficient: -1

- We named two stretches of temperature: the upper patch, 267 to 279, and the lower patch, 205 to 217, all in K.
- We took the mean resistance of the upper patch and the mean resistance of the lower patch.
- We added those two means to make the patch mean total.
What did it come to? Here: 57.1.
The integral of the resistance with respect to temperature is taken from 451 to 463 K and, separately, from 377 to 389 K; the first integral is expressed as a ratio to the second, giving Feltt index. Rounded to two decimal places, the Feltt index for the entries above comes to 0.87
